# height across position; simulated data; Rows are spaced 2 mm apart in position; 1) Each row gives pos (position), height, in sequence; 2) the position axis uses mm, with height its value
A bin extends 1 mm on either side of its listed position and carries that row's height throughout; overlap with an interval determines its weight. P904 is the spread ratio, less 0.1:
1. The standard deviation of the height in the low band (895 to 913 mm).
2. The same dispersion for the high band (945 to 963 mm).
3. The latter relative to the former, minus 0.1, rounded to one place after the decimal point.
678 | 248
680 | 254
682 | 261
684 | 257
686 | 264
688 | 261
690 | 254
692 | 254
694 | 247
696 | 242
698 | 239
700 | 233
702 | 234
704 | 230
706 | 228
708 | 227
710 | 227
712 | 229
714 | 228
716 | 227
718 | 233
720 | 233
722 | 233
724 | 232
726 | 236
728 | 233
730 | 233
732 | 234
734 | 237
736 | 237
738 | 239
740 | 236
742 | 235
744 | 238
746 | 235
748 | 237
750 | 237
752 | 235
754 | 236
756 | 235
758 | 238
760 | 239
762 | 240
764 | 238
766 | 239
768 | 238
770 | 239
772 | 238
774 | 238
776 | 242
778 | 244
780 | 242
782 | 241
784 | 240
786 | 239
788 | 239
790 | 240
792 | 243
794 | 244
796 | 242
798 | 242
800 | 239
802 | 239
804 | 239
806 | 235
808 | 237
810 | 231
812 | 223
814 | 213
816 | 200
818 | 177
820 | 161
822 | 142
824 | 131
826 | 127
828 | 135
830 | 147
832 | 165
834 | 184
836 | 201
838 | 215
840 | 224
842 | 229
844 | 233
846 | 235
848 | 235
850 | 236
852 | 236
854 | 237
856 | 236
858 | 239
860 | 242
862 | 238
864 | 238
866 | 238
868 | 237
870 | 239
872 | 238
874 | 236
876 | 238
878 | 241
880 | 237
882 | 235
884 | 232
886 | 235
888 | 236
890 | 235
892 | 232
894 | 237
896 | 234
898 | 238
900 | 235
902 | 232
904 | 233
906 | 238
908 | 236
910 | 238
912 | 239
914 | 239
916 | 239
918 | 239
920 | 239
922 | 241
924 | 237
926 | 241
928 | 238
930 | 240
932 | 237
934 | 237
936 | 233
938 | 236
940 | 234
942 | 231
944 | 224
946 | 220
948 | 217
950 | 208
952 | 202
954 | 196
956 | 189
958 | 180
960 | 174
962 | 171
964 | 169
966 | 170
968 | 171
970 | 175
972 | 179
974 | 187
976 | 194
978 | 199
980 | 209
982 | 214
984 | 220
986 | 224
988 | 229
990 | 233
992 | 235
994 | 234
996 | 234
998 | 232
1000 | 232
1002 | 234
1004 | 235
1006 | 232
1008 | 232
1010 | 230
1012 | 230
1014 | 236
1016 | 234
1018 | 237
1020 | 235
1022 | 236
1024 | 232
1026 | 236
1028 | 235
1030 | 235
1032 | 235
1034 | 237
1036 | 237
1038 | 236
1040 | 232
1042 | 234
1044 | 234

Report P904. 7.1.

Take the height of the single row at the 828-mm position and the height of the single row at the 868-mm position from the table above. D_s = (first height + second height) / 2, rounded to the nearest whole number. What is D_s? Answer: 186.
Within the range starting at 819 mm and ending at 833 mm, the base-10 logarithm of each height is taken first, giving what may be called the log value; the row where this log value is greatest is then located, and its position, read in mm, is 832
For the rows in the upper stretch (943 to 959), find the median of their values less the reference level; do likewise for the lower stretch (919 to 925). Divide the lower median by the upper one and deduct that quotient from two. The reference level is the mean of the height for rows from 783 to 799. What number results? 1.9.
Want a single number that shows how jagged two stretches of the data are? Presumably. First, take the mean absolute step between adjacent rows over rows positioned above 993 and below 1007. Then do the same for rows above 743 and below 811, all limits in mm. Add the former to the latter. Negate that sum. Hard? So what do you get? -2.9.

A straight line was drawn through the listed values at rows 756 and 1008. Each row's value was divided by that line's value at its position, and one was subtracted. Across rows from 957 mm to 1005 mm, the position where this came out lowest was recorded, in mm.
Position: 964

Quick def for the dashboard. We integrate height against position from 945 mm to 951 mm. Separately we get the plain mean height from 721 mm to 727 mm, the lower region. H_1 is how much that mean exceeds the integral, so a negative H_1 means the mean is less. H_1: -1056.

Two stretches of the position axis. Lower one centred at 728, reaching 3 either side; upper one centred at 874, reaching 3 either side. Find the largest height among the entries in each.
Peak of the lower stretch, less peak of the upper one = -2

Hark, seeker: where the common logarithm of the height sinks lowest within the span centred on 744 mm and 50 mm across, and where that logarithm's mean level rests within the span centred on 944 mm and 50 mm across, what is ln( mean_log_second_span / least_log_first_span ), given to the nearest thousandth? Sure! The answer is -0.017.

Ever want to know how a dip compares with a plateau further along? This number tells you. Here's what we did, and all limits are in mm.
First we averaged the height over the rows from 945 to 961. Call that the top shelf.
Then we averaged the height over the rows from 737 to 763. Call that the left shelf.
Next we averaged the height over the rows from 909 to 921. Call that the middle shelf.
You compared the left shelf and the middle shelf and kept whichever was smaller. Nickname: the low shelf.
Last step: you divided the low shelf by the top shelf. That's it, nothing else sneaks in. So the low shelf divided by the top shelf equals 1.20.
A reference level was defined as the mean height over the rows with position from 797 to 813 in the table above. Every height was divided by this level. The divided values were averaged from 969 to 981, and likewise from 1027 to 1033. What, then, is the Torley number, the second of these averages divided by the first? 1.23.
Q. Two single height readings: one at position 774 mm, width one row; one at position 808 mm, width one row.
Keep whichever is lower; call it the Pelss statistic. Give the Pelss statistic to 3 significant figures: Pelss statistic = 237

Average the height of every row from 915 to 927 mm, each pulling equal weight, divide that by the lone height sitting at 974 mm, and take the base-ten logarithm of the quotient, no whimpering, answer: 0.11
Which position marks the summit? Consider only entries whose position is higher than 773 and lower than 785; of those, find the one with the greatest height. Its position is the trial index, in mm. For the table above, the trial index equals 778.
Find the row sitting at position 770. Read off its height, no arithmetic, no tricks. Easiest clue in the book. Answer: 239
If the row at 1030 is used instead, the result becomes 235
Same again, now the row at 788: 239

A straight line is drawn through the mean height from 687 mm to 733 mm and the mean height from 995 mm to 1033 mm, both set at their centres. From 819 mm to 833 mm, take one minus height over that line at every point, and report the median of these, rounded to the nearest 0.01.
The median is 0.40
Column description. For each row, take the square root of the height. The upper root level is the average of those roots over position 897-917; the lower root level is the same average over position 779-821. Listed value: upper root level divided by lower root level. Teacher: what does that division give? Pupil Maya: 1.02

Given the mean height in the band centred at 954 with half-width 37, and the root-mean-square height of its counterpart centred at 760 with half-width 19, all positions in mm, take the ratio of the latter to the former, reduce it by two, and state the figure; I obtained -0.88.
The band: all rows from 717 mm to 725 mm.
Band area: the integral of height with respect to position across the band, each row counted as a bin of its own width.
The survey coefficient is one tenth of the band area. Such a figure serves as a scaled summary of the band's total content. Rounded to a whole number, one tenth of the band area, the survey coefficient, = 186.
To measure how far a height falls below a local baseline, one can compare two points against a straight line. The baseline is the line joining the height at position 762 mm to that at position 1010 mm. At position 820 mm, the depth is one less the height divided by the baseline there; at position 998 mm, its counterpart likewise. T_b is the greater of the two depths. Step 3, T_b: 0.323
